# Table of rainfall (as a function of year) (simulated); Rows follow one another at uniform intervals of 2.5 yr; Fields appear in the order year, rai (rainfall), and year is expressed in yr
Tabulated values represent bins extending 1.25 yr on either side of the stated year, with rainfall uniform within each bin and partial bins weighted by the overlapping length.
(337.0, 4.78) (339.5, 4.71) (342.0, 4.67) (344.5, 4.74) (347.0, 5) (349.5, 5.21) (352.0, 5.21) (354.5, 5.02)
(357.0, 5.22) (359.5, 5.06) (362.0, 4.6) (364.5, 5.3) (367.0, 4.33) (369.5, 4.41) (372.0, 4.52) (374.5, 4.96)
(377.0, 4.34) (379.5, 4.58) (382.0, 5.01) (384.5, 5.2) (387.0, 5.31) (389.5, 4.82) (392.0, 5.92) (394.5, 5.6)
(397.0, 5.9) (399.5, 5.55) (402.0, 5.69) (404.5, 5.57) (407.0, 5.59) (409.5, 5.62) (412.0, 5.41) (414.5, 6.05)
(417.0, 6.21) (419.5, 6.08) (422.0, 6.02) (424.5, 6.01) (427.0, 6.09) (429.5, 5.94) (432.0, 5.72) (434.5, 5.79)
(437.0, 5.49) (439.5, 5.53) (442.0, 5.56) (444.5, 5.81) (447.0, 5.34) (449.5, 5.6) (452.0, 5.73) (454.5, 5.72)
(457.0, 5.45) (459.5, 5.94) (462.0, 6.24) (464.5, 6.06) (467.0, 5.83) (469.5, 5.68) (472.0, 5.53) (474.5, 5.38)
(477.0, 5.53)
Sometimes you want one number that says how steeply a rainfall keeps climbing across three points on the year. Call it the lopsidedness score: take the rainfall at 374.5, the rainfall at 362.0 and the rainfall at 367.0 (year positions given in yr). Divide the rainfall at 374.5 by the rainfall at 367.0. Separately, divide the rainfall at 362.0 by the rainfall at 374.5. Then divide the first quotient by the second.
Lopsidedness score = 1.24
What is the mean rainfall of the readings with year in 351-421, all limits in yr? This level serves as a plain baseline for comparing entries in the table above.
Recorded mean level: 5.3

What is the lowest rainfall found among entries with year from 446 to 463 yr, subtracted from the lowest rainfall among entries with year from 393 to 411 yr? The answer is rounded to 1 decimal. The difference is 0.2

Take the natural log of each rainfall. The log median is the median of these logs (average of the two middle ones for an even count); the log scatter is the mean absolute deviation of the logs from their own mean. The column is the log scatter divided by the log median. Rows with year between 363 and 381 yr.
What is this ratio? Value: 0.039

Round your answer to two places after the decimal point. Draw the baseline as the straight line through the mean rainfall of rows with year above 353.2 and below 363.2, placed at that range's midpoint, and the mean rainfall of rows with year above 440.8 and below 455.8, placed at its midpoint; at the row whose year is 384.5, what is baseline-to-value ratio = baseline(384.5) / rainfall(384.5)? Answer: 0.99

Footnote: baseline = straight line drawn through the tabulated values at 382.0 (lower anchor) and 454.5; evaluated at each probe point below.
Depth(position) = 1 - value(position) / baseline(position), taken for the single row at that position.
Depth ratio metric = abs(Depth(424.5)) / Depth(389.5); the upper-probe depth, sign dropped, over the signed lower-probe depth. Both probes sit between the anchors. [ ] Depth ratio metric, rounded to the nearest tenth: 2.1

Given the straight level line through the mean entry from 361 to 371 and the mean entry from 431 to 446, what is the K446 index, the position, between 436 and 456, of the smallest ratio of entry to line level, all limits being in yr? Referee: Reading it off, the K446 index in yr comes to 447.0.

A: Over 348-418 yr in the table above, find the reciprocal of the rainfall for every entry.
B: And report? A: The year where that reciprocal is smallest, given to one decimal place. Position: 417.0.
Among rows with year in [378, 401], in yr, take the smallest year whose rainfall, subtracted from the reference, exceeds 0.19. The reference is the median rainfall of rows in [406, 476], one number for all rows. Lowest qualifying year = 379.5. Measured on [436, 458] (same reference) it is 437.0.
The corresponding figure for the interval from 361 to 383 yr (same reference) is 362.0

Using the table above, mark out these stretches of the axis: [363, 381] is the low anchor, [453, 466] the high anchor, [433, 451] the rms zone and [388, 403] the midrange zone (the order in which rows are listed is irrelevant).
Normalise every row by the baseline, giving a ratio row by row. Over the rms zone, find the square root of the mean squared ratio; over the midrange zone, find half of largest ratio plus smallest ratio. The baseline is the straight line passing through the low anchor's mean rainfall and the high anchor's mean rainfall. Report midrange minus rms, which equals 0.10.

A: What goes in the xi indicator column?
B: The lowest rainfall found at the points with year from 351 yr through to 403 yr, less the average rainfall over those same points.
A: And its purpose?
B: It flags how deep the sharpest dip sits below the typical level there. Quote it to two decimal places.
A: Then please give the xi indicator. -0.74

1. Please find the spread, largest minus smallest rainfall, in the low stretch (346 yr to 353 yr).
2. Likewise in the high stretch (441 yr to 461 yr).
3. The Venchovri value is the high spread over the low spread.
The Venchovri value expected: 2.9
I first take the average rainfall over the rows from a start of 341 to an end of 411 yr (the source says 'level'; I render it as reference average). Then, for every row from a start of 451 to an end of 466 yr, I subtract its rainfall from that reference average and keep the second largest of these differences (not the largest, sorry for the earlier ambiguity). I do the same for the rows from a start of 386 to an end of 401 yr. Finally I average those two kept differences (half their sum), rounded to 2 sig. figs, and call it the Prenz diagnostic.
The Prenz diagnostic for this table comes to -0.41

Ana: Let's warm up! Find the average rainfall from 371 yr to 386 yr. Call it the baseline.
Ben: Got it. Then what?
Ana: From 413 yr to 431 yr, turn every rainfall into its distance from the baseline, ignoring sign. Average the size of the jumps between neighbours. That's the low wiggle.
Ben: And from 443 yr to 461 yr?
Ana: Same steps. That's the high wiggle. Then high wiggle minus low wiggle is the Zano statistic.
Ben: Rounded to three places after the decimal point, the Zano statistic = 0.173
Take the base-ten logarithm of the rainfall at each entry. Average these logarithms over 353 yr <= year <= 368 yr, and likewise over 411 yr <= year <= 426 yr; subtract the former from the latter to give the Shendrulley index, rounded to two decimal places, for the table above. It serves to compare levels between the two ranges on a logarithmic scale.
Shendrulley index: 0.08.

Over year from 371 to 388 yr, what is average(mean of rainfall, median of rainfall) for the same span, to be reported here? 4.9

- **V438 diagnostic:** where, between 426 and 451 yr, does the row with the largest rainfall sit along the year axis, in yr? 427.0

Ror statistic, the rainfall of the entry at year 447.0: 5.34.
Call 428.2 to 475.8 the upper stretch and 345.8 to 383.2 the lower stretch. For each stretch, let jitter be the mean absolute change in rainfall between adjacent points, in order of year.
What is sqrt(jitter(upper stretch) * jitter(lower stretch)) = 0.27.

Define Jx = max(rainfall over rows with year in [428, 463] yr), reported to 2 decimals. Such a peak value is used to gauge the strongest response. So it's 6.24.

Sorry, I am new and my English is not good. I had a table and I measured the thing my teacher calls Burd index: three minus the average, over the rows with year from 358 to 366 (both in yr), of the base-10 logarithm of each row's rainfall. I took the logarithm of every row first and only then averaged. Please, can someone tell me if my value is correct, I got 2.30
